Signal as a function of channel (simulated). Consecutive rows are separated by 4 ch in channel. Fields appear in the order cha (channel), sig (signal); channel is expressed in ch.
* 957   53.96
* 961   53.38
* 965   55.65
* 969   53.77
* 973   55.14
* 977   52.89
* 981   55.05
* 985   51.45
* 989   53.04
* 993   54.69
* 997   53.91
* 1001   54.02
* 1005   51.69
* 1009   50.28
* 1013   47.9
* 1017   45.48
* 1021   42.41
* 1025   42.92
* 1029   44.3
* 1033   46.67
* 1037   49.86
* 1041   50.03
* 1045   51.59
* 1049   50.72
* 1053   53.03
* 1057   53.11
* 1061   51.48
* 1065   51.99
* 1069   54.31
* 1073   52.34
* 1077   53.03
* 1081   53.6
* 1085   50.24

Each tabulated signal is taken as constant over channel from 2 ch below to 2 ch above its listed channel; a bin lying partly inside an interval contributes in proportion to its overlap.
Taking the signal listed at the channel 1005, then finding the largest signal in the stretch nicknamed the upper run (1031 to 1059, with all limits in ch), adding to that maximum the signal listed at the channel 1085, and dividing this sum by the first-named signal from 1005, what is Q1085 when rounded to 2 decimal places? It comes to 2.00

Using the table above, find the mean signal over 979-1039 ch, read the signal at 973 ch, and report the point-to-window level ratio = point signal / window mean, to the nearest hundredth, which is 1.11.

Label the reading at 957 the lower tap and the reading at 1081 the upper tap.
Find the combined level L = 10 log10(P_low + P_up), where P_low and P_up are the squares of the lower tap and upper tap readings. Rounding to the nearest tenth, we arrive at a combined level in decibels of 37.6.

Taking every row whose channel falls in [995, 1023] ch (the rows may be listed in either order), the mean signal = 49.4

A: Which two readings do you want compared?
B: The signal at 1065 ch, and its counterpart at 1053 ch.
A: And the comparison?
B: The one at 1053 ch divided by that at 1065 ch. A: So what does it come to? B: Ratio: 1.02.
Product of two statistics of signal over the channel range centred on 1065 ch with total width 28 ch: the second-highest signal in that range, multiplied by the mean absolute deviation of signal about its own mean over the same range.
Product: 37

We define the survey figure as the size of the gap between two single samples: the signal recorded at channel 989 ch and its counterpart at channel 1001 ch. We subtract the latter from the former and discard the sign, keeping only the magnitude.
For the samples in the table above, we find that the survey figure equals 1.0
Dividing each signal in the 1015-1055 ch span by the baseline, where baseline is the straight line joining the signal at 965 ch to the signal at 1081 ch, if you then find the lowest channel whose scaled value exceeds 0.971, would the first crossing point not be 1053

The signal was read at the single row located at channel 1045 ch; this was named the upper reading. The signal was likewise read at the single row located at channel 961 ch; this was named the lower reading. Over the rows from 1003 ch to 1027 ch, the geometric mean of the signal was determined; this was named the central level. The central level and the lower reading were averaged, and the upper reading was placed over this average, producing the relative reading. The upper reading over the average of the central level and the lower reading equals 1.03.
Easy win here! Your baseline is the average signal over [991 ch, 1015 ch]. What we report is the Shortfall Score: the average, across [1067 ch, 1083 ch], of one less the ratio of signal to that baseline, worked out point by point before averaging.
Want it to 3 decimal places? -0.024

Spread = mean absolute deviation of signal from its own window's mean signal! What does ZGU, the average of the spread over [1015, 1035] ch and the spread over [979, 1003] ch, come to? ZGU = 1.17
